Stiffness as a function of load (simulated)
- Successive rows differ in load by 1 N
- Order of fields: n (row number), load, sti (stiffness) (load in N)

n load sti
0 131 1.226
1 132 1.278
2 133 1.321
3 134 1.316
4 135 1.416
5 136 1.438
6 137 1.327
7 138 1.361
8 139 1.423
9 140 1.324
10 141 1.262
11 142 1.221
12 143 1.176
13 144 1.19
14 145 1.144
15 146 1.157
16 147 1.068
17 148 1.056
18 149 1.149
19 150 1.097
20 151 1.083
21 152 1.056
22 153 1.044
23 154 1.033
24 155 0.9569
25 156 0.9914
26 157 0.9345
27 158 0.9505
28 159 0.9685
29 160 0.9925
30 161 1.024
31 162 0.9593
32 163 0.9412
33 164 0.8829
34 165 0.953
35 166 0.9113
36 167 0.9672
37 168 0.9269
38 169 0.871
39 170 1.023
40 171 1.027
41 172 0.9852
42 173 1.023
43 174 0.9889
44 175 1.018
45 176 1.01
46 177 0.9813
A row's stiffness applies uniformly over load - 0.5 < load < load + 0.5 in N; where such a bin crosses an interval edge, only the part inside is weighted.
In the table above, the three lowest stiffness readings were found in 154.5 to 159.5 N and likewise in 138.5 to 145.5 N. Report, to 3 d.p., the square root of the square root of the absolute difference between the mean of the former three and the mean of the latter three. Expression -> 0.687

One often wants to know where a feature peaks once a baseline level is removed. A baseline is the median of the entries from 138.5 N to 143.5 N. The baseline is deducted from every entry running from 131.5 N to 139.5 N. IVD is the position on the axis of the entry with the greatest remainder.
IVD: 136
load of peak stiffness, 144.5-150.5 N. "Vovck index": 146 N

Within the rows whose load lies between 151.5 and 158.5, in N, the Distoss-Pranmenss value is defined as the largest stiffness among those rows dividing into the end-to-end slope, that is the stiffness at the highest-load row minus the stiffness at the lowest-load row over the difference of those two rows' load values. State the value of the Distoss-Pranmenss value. -0.017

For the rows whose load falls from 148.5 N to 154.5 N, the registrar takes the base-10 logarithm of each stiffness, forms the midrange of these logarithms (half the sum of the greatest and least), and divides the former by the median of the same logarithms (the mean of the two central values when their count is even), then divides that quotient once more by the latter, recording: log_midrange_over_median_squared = 43.8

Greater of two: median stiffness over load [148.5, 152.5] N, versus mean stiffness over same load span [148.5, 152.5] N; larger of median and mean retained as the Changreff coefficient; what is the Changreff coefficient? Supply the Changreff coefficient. 1.10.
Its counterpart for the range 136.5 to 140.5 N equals 1.36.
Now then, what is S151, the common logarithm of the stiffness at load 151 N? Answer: 0.03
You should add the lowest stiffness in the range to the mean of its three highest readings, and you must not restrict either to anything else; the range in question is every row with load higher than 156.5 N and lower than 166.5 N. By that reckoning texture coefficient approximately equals 1.9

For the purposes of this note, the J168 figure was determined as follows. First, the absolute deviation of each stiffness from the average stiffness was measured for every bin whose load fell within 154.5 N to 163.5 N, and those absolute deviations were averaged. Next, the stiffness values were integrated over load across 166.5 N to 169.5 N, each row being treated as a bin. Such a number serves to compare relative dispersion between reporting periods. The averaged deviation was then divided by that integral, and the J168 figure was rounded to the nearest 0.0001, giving 0.0082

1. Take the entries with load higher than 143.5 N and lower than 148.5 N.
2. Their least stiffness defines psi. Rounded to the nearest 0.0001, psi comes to 1.0560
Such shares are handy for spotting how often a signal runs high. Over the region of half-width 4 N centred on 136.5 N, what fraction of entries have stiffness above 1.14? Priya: 1.00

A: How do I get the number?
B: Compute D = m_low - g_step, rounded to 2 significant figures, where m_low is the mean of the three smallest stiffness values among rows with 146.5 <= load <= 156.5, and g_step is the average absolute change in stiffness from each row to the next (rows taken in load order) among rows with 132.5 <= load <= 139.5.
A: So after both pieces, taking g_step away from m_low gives 0.94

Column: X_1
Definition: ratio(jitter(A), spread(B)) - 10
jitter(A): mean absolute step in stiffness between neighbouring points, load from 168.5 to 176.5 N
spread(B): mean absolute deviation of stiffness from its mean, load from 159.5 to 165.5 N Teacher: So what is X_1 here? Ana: -8.7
